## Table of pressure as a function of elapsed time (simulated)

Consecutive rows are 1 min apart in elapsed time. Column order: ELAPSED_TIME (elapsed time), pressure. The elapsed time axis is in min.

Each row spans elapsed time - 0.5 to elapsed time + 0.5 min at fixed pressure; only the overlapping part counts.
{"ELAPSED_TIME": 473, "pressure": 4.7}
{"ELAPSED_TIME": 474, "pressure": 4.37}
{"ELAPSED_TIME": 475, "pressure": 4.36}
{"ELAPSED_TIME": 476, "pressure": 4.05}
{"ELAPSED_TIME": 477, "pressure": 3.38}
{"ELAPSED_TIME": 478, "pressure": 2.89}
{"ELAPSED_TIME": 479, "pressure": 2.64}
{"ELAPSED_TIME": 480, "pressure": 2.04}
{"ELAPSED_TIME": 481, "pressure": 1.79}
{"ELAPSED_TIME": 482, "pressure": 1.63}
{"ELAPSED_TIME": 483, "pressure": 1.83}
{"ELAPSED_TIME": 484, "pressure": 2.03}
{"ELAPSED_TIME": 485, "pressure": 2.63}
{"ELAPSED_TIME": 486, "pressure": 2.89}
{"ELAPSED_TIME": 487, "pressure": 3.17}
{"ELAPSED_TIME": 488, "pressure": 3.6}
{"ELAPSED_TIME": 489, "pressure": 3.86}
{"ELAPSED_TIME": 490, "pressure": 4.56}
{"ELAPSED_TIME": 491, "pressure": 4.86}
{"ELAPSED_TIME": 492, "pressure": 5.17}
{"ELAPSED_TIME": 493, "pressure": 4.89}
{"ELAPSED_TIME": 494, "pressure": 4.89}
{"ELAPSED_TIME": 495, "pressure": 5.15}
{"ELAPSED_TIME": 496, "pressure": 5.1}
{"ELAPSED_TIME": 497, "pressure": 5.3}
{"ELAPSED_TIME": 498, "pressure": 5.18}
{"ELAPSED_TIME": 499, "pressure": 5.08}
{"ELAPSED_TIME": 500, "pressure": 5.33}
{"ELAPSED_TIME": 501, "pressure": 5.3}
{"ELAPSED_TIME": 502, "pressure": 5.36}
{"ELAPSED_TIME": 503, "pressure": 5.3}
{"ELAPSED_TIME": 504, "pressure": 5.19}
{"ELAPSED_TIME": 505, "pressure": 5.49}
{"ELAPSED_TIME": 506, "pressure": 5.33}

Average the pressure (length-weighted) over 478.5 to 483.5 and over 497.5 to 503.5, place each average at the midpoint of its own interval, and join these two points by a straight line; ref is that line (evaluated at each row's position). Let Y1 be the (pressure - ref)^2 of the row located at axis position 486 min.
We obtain 0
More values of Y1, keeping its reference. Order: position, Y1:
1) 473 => 16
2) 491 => 1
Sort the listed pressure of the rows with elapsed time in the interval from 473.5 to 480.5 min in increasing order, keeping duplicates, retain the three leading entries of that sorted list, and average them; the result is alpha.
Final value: 2.5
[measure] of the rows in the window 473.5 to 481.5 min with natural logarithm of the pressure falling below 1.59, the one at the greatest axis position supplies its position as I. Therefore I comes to 481 min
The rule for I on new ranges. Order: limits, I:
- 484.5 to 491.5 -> 491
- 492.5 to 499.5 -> 494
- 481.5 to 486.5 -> 486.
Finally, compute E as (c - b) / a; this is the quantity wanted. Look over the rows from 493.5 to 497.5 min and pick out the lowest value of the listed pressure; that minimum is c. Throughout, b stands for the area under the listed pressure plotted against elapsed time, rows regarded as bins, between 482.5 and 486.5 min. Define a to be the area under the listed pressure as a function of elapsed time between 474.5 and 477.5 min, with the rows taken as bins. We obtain -0.4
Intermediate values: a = 12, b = 9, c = 4.89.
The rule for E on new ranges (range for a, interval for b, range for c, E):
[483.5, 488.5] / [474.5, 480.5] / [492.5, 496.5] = -1.0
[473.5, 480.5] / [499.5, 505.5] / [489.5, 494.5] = -1.2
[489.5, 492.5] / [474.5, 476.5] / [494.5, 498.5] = -0.2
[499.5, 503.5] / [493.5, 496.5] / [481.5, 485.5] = -0.6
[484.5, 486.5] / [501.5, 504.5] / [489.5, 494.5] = -2.0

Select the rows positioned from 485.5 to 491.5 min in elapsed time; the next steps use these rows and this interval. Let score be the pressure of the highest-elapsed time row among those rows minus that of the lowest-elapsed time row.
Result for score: 2.0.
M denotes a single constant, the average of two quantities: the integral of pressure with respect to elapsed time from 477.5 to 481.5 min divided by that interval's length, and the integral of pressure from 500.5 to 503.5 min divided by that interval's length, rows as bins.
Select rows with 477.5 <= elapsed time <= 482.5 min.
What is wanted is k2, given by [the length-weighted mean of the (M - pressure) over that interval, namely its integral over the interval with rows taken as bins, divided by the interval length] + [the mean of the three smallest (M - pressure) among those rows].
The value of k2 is 2.9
